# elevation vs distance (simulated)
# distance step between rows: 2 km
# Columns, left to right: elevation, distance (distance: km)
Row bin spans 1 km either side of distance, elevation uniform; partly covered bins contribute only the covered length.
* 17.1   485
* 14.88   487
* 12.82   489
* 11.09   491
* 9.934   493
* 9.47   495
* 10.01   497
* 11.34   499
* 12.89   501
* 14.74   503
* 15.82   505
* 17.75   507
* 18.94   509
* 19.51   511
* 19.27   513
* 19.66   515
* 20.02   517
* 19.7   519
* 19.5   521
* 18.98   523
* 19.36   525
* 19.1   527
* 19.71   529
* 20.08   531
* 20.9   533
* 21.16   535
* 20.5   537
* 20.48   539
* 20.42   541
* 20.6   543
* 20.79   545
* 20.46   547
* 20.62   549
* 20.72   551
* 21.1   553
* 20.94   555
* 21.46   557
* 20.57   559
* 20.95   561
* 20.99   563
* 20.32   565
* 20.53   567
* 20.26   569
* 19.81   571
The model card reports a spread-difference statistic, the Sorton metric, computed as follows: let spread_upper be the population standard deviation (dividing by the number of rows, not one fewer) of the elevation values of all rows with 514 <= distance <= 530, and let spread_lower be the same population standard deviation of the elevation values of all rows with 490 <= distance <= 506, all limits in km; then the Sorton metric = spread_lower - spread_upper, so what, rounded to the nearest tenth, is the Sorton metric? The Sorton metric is 1.9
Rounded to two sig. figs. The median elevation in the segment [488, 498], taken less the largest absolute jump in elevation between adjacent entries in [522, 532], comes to 9.4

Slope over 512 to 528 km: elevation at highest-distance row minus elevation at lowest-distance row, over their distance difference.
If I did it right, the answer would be -0.01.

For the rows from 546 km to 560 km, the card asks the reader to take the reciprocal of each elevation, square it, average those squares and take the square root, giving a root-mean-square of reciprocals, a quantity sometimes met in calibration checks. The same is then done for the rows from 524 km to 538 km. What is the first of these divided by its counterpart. 0.96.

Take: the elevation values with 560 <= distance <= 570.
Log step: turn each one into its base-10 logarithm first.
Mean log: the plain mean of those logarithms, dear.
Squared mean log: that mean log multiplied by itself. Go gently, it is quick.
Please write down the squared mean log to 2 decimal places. 1.73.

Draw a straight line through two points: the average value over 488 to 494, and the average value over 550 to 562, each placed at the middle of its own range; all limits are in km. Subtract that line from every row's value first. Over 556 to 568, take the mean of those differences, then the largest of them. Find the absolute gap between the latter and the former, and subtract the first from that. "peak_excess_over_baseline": 2.4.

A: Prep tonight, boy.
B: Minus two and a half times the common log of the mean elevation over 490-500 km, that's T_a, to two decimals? -2.54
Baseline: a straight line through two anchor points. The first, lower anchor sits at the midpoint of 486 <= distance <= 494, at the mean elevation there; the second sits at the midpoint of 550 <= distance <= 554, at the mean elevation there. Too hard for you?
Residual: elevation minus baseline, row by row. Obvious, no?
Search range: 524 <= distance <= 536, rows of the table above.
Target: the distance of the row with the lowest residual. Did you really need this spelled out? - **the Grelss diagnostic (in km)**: 527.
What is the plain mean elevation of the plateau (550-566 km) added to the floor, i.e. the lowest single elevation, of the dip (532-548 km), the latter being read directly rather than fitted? 41.3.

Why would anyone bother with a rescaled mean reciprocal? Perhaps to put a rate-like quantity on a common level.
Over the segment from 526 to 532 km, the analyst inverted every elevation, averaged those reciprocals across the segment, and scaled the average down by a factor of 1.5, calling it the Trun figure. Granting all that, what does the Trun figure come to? 0.0340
